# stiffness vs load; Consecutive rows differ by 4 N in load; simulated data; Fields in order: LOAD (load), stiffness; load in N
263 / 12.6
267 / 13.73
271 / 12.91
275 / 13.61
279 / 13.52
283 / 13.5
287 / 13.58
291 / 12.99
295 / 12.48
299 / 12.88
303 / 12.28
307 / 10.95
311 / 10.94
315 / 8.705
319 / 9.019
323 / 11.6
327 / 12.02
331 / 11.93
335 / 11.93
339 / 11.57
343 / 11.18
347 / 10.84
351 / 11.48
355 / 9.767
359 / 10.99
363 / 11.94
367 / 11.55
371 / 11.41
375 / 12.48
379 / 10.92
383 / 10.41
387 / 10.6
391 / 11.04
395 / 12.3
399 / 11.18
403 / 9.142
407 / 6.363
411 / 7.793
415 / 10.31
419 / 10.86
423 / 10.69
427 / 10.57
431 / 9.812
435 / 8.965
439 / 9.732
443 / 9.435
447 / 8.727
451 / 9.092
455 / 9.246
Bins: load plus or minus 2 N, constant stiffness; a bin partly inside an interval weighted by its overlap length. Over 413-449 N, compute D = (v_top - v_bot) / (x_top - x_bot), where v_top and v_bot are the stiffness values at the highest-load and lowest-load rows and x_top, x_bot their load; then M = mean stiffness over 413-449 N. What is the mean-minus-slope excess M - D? 9.9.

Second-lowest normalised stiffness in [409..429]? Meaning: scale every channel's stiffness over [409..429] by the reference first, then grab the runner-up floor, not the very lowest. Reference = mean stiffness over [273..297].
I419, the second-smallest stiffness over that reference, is 0.78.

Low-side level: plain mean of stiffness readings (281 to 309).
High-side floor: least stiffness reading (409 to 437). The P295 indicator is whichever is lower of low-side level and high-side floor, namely 7.8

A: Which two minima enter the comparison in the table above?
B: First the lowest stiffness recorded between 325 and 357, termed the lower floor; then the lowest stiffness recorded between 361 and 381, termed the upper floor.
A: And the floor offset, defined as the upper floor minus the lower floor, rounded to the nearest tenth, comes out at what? 1.2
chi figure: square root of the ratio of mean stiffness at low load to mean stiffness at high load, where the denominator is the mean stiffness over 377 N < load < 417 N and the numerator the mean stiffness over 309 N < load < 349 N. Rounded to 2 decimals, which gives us 1.05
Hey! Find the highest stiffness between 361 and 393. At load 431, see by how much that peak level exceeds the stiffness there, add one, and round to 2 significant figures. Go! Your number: 3.7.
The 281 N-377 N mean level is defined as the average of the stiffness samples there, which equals 11.6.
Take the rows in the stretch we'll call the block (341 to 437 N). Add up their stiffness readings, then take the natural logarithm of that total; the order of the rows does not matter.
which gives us 5.5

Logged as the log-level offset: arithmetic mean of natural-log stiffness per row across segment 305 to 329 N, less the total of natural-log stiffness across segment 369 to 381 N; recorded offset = -5.0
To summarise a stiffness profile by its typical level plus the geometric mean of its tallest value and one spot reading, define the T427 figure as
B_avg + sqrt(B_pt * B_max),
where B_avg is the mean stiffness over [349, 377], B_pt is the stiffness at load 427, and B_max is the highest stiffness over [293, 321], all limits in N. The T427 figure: 23.0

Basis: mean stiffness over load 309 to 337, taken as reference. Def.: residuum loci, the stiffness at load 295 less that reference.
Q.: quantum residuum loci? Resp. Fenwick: 1.6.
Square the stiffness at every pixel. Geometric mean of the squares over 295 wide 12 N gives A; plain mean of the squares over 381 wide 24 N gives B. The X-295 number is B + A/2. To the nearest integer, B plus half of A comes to 206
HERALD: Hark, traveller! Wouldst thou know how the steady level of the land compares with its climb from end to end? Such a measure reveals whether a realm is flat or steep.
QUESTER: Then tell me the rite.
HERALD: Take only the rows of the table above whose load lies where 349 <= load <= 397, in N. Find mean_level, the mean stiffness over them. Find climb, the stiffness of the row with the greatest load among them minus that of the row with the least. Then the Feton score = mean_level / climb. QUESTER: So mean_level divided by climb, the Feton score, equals 13.7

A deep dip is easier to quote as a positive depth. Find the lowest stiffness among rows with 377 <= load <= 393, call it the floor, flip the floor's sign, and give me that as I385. -10.4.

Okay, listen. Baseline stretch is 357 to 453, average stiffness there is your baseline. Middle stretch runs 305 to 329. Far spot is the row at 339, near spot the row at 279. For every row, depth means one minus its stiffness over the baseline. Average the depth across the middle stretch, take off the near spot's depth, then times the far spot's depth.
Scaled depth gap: -0.037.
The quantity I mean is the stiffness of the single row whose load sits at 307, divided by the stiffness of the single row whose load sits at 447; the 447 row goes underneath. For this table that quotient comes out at 1.25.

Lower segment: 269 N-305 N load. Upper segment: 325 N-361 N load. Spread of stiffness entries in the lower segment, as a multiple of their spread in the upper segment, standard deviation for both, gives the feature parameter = 0.70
